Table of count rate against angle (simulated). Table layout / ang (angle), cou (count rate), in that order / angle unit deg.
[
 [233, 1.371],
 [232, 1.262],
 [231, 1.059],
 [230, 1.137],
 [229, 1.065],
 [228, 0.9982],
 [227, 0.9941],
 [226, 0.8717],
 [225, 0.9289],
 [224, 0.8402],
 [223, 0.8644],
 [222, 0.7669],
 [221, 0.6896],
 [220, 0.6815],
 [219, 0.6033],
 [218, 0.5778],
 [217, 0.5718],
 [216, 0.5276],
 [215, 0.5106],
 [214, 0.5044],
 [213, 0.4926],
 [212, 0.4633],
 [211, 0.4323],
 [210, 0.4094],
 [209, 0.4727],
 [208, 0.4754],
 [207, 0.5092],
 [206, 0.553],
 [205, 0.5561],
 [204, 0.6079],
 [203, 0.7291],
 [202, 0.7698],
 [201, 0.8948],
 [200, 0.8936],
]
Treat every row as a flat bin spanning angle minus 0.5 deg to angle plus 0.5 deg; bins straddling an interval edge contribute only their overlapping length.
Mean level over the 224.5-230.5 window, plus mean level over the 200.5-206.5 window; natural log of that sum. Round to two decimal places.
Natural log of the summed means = 0.52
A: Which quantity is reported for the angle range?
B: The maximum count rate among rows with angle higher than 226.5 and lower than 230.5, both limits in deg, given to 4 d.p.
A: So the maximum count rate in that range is 1.1370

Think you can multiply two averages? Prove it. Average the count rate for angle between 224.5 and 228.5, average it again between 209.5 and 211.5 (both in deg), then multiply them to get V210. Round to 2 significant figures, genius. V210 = 0.40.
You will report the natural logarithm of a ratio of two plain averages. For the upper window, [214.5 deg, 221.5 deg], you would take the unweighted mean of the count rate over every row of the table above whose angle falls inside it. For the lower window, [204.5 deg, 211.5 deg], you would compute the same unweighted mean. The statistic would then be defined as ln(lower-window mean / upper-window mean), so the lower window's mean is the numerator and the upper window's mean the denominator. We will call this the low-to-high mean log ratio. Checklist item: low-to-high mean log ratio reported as -0.20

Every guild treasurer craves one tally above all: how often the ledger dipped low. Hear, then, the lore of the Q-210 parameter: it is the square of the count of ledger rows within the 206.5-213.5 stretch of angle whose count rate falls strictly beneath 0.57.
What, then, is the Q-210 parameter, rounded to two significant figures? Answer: 49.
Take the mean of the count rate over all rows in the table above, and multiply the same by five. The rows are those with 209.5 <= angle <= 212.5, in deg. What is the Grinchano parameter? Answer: 2.2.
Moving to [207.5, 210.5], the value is 2.3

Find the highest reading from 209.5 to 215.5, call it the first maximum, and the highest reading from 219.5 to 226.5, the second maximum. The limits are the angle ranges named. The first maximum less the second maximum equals -0.42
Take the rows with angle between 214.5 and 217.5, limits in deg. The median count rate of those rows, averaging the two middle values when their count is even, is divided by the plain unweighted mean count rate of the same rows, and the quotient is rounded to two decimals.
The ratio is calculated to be 0.98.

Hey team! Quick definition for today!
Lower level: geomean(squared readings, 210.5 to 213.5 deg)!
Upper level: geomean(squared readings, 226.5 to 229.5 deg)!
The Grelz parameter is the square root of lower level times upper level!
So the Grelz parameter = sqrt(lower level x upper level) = 0.5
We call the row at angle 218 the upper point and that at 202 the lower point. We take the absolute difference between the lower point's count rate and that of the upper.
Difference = 0.19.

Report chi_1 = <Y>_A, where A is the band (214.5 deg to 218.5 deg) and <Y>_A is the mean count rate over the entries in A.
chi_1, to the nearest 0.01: 0.55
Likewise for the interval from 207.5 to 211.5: 0.45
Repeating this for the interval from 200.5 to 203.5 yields 0.80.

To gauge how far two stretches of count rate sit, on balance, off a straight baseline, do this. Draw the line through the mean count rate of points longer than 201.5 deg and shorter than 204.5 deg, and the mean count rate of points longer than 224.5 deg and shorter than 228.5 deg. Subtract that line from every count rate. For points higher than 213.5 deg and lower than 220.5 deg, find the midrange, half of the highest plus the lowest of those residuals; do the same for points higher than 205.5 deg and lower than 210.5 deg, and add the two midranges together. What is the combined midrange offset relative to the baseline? -0.5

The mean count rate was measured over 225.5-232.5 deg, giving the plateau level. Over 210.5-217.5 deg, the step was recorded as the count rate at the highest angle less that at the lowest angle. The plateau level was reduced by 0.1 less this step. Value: 1.1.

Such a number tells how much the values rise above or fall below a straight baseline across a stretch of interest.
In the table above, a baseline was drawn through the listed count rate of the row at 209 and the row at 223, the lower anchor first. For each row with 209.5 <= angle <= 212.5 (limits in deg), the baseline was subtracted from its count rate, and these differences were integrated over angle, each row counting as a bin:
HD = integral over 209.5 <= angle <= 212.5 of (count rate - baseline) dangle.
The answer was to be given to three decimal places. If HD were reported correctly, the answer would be -0.281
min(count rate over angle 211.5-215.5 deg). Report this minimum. 0.4633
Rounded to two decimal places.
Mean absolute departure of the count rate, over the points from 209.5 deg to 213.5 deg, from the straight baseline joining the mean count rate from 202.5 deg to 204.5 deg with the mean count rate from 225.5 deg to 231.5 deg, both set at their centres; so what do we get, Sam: 0.33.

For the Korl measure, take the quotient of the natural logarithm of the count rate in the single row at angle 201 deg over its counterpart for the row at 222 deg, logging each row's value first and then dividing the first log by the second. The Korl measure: 0.42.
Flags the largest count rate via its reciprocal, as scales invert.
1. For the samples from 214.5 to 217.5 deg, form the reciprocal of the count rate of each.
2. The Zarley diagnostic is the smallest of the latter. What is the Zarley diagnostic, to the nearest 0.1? 1.7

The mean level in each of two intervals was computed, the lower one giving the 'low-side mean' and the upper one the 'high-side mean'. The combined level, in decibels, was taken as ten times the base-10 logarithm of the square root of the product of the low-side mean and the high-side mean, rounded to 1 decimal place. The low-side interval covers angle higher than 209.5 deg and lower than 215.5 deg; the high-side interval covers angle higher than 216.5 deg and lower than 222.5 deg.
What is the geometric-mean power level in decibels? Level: -2.6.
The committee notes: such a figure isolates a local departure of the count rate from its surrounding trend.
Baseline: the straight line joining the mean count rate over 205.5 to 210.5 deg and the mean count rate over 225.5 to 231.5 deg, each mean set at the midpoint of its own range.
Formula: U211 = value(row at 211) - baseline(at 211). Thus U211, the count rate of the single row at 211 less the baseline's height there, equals -0.13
